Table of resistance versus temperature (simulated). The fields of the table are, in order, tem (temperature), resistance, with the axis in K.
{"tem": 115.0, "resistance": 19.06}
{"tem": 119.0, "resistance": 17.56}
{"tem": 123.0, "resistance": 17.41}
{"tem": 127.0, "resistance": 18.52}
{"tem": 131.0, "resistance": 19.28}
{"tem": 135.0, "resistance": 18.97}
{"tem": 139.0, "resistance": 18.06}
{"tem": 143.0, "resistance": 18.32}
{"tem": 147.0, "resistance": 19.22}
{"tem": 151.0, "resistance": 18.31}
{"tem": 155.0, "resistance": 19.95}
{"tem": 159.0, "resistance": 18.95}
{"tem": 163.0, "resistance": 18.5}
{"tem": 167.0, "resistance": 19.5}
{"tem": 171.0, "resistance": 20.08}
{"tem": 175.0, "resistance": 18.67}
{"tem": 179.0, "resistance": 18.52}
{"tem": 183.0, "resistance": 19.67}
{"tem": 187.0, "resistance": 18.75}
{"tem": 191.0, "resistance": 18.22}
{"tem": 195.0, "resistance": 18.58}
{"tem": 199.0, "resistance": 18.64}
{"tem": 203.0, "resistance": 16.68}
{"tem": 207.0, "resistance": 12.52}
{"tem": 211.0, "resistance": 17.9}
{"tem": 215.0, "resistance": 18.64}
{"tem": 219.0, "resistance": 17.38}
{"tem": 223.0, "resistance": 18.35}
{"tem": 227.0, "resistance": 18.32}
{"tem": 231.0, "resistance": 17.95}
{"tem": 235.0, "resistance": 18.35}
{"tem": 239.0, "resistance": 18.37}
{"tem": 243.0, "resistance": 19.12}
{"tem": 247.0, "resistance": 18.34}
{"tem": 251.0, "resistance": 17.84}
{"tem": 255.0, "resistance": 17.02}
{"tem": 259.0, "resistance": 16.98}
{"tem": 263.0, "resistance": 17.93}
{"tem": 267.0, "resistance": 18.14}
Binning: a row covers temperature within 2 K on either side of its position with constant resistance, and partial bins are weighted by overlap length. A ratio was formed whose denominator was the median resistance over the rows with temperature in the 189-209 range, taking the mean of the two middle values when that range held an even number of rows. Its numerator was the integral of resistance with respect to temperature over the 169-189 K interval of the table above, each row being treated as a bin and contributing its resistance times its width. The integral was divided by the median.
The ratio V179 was 21.0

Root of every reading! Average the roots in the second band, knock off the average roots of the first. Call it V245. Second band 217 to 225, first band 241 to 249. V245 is -0.10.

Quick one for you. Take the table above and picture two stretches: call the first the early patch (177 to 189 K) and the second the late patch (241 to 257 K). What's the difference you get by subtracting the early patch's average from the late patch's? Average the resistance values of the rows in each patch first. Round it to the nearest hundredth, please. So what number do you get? -0.90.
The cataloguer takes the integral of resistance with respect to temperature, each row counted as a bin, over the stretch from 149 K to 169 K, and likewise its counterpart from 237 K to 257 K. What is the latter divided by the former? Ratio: 0.95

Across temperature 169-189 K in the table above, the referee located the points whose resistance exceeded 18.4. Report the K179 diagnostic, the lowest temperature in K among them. 171.0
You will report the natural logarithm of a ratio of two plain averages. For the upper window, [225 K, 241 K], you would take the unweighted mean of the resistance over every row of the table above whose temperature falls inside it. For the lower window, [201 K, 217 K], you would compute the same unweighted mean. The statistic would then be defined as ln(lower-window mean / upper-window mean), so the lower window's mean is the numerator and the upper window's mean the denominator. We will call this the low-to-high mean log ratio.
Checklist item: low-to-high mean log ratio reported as -0.10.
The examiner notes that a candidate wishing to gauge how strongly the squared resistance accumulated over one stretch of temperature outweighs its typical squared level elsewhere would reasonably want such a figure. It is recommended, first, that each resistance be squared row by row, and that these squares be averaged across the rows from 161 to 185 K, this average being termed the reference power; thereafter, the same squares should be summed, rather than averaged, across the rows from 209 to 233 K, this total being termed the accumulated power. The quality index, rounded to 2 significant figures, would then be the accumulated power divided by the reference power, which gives 5.3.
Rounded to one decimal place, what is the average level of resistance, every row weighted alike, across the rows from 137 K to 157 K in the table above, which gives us 18.8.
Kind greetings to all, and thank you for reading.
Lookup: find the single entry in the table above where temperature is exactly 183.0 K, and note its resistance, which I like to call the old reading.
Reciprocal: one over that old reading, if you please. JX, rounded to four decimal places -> 0.0508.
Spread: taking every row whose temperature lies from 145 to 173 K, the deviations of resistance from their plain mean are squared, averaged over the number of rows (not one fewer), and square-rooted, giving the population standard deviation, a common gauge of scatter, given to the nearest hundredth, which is 0.63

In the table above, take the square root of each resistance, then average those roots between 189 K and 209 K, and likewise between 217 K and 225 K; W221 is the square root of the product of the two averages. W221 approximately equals 4.16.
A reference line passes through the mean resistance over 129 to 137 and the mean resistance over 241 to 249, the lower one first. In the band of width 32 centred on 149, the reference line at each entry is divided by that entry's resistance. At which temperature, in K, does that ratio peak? 139.0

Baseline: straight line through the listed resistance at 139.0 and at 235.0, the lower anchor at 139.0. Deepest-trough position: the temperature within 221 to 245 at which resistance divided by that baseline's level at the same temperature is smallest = 231.0 K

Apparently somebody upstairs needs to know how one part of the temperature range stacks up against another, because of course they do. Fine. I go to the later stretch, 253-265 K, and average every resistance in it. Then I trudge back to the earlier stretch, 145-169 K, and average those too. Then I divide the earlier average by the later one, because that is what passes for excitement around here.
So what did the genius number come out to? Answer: 1.10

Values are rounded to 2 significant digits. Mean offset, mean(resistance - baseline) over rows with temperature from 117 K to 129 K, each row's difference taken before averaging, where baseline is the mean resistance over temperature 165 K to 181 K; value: -1.4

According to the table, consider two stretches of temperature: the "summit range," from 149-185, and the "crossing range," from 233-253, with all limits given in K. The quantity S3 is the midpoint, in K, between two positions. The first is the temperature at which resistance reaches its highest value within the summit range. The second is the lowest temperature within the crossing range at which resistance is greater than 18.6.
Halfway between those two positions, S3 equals 207 K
